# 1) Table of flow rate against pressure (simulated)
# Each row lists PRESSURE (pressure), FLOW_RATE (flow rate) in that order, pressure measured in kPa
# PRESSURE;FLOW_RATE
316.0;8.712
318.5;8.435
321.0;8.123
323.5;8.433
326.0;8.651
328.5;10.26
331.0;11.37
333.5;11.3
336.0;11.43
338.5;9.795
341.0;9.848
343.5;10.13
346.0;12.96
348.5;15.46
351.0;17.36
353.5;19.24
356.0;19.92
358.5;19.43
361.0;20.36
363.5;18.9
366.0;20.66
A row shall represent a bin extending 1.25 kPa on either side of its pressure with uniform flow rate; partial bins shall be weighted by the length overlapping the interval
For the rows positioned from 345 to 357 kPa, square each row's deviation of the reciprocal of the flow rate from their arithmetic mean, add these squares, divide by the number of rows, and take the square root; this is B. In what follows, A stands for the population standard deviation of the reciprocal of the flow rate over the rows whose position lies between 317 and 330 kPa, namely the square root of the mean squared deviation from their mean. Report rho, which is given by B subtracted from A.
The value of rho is -0.001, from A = 0.009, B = 0.010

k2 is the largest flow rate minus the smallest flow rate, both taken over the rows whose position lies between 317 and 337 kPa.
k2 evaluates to 3.3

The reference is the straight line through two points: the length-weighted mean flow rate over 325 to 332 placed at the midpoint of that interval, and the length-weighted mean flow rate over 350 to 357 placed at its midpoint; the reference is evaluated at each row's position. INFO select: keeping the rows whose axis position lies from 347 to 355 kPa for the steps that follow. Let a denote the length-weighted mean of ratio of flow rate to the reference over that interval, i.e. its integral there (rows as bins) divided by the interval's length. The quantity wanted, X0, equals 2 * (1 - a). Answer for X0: 0.08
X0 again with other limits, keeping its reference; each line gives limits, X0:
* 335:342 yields 0.47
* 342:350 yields 0.42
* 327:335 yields 0.01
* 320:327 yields -0.02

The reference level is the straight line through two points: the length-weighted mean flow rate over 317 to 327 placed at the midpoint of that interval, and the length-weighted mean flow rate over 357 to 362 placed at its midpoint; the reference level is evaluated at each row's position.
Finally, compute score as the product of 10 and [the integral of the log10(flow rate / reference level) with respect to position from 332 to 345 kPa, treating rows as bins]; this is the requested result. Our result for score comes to -14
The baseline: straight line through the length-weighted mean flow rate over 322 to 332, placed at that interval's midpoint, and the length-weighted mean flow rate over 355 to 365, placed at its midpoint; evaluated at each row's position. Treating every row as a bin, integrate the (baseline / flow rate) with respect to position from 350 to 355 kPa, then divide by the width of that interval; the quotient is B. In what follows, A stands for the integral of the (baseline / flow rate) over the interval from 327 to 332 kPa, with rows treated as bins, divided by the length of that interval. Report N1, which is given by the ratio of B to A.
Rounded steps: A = 0.97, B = 0.94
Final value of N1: 1.0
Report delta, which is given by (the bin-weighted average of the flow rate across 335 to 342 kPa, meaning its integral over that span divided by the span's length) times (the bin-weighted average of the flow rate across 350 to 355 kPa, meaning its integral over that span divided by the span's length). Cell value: 191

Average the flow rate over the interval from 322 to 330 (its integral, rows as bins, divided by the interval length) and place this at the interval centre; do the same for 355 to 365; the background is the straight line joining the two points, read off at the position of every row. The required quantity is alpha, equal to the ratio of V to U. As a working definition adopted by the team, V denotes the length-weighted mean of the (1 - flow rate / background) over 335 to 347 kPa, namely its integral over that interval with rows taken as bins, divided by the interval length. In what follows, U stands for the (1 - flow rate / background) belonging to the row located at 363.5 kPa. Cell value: 2.4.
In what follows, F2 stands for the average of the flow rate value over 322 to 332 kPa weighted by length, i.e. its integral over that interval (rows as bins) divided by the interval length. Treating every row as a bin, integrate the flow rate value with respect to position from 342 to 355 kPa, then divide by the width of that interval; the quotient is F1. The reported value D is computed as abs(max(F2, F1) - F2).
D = 5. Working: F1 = 15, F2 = 9.6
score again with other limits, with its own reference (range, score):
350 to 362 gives 1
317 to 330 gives 0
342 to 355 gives -7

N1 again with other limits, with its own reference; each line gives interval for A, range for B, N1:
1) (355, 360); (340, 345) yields 1.5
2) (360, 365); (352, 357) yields 0.9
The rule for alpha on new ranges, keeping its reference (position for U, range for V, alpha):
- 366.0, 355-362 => -0.9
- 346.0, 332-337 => 0.2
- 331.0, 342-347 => -3.8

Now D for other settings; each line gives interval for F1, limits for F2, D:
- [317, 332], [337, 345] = 0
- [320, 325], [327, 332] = 0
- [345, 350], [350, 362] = 0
